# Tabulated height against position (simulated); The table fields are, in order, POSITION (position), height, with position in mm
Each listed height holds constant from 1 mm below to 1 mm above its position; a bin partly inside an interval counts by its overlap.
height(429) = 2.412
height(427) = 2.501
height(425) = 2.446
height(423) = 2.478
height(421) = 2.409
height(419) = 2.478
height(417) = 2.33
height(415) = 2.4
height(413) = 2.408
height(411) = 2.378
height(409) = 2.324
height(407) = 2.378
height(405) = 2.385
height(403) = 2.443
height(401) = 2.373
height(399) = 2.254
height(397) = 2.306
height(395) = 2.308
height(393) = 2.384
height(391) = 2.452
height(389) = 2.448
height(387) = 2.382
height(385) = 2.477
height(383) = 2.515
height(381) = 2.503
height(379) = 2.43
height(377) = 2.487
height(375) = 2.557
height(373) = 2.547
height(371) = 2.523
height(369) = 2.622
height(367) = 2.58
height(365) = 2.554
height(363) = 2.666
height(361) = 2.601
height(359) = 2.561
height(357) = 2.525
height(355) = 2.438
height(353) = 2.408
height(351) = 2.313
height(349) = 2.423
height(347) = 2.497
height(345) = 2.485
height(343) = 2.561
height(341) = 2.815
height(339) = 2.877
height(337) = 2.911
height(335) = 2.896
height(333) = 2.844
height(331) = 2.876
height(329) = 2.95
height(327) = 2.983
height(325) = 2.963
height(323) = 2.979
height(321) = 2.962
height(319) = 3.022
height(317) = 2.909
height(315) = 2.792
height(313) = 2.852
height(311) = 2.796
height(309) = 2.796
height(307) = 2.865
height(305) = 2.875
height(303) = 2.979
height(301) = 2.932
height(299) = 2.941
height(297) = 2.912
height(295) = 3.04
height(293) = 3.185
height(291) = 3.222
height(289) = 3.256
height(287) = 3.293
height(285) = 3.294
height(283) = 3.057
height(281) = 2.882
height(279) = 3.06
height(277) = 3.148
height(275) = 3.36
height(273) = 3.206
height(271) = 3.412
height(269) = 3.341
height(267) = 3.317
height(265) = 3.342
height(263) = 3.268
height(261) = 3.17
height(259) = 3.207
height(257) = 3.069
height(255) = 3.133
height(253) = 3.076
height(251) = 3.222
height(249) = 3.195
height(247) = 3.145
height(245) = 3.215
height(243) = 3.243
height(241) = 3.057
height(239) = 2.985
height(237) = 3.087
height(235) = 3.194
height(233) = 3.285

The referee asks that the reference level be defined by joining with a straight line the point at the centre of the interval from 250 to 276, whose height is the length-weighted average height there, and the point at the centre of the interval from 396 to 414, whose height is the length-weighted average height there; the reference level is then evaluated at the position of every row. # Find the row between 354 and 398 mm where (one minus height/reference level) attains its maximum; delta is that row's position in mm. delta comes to 355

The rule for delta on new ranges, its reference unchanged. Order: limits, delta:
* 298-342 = 309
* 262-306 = 281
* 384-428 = 399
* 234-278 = 239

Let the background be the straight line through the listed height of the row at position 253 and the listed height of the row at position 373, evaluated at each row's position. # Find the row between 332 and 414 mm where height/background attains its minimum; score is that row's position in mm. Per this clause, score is 351 mm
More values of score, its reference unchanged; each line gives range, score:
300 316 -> 309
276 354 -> 351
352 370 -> 353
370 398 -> 395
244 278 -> 253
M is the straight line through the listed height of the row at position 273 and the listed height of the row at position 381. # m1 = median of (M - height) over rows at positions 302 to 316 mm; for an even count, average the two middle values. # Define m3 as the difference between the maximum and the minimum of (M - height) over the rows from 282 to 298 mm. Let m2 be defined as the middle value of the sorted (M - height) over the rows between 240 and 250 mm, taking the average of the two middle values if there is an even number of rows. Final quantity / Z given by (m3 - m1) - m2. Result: 0.02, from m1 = 0.12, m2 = 0.17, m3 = 0.32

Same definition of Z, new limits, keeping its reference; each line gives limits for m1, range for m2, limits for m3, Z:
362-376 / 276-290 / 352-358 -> 0.10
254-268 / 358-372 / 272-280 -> 0.15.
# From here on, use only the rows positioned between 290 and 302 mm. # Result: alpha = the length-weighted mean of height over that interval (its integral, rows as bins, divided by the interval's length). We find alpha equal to 3.04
